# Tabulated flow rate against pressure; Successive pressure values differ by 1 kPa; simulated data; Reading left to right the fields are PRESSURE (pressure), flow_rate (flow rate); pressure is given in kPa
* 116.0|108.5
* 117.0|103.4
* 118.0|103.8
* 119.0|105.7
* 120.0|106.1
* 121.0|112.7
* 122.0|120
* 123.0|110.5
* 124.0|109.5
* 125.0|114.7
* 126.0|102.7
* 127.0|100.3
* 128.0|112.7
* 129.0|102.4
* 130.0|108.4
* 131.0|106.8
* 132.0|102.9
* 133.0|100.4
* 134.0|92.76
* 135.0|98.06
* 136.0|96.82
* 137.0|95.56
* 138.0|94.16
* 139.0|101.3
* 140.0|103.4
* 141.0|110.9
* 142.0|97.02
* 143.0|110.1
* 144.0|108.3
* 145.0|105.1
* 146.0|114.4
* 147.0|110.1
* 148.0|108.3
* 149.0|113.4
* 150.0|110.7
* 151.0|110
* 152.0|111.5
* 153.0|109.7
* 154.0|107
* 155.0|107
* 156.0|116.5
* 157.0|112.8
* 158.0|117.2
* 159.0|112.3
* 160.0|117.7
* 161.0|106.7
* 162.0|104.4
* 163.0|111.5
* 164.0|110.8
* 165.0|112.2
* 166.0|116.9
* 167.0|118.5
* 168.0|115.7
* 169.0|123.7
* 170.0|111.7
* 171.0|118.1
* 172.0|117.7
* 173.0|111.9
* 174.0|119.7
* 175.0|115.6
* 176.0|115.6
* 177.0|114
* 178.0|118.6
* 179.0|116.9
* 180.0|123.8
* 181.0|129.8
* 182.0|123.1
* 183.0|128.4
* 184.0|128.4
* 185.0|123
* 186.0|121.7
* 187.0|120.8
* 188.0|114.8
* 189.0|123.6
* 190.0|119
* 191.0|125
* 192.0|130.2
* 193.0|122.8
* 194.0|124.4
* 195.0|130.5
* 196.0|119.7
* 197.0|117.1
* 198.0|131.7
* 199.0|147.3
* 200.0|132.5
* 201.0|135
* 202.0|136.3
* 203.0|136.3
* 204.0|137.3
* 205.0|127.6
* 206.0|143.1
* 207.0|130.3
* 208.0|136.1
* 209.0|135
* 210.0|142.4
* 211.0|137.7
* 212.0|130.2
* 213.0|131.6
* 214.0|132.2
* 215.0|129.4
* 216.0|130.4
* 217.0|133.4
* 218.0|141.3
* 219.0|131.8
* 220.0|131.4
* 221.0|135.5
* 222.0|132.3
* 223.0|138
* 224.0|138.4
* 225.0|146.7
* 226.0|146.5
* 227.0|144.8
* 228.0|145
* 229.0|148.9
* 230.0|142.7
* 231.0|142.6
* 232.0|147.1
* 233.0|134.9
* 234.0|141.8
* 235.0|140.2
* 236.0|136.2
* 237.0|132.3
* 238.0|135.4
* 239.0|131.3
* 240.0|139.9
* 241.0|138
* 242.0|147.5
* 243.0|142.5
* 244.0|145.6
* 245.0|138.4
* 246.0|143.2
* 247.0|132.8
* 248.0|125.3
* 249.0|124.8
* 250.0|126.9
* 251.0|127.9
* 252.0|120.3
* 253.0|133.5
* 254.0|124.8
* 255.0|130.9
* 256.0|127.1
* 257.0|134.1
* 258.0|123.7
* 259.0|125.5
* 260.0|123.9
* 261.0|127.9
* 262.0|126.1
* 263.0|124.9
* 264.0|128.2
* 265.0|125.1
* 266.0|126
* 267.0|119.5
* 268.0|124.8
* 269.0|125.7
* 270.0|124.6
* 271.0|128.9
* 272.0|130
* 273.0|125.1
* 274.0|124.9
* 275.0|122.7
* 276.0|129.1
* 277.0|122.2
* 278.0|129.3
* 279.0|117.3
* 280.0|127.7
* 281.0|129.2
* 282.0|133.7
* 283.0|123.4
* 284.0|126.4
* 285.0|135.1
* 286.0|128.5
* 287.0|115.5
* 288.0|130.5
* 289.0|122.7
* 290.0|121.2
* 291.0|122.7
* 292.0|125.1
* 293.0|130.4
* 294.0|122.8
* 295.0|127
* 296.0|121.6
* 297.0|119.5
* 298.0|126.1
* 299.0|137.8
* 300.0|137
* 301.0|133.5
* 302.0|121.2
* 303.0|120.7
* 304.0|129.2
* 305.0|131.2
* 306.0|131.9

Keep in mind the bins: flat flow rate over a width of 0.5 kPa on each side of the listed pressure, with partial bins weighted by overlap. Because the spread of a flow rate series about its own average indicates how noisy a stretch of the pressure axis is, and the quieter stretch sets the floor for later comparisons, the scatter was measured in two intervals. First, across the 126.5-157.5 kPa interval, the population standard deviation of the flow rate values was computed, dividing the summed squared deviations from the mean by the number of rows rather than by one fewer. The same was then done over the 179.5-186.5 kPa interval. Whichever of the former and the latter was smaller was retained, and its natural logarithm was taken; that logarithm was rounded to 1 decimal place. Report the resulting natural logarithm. 1.1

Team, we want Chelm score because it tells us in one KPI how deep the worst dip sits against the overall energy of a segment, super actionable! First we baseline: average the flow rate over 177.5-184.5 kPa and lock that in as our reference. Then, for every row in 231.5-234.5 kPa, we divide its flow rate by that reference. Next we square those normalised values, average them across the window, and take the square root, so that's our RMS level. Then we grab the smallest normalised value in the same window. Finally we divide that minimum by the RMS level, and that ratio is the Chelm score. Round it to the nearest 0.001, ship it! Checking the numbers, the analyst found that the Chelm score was 0.954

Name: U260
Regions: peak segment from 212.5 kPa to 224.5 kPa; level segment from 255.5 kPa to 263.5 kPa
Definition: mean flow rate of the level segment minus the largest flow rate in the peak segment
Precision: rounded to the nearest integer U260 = -15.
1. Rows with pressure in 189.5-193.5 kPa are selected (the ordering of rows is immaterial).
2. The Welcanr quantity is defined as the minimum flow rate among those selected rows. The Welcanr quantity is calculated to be 119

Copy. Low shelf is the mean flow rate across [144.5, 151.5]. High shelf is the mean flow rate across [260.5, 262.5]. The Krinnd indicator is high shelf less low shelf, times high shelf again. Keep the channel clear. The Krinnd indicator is 2123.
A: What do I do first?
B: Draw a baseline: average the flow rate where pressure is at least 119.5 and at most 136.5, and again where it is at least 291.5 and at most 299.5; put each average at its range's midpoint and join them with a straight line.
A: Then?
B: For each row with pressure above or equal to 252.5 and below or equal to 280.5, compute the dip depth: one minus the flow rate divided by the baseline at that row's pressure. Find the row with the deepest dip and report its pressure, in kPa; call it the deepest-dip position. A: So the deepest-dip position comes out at 279.0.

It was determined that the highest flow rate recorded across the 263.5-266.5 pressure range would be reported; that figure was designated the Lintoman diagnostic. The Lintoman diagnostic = 128.2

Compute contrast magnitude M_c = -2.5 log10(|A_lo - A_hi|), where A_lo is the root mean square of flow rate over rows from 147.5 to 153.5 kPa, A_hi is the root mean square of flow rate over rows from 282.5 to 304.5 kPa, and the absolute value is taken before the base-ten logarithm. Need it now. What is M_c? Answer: -3.00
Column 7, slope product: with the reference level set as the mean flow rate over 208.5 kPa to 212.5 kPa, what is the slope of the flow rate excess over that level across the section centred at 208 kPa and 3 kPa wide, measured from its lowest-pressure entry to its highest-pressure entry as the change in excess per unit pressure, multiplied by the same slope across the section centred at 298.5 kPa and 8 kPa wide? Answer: -1.9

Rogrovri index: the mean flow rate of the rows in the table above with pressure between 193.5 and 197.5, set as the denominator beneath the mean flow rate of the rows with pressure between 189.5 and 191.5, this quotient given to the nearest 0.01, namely 0.99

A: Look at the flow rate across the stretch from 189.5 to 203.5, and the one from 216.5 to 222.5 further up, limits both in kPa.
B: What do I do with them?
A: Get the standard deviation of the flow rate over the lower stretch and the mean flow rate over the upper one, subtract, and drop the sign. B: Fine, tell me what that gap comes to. 126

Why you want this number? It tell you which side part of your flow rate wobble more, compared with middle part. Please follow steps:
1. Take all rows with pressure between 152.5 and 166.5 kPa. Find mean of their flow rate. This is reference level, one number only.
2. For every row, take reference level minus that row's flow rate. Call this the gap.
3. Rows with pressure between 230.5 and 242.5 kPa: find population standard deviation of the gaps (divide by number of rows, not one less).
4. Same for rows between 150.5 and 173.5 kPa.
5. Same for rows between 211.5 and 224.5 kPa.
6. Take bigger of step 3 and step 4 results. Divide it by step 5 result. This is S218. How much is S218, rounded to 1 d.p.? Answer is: 1.4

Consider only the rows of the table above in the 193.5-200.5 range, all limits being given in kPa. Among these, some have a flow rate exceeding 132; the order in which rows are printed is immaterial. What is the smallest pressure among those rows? 199.0 kPa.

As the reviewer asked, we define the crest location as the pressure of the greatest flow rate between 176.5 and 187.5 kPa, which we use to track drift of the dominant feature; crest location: 181.0 kPa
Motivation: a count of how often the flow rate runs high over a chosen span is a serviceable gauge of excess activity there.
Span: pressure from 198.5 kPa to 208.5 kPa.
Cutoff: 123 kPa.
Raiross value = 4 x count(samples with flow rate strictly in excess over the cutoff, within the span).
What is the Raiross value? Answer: 40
